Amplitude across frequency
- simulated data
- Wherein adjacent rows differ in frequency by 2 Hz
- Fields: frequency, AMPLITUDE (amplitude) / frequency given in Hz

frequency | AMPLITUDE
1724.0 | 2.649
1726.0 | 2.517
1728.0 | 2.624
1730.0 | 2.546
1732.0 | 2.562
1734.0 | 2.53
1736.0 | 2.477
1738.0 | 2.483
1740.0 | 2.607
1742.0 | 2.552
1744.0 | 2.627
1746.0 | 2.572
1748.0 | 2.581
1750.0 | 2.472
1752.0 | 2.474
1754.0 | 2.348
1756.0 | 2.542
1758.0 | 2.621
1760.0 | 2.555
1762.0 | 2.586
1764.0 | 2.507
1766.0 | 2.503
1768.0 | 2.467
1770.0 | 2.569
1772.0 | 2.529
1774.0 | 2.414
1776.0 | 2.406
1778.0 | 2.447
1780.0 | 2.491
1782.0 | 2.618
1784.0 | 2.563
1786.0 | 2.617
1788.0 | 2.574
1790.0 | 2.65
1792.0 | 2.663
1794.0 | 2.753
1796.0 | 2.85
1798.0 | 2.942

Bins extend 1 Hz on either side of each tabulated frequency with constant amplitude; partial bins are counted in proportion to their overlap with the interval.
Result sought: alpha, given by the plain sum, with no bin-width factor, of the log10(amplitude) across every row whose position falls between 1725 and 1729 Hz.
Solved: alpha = 0.820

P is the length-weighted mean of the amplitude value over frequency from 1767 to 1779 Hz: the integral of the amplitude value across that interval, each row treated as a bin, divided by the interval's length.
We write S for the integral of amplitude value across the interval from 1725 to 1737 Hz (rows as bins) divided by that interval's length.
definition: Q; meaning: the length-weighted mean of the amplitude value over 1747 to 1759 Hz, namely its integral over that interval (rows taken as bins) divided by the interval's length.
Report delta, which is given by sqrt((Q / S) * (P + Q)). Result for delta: 2.22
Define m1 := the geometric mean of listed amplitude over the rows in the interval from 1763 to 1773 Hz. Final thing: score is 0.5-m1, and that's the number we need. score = -2.01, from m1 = 2.51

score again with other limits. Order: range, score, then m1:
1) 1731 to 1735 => -2.05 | 2.55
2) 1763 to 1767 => -2.00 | 2.50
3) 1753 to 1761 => -2.01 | 2.51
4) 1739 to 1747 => -2.09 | 2.59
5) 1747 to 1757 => -1.98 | 2.48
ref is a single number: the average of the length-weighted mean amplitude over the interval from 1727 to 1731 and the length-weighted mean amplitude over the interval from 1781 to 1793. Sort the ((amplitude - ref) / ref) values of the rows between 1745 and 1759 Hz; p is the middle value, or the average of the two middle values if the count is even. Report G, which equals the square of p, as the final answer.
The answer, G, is 0.0005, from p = -0.022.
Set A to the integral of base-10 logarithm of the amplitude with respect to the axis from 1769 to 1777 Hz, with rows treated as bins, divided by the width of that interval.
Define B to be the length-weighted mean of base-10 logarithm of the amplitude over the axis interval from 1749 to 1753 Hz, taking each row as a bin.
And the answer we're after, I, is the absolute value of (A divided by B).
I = 1.00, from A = 0.394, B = 0.393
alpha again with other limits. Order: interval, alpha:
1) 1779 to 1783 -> 0.814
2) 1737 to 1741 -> 0.811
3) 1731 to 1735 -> 0.812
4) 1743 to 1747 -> 0.830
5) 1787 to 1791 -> 0.834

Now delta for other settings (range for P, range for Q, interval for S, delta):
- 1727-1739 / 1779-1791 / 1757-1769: 2.28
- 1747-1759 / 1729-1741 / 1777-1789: 2.24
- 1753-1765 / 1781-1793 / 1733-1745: 2.30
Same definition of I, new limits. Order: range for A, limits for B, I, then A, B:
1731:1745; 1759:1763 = 0.99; 0.406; 0.410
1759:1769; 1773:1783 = 1.02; 0.402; 0.393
